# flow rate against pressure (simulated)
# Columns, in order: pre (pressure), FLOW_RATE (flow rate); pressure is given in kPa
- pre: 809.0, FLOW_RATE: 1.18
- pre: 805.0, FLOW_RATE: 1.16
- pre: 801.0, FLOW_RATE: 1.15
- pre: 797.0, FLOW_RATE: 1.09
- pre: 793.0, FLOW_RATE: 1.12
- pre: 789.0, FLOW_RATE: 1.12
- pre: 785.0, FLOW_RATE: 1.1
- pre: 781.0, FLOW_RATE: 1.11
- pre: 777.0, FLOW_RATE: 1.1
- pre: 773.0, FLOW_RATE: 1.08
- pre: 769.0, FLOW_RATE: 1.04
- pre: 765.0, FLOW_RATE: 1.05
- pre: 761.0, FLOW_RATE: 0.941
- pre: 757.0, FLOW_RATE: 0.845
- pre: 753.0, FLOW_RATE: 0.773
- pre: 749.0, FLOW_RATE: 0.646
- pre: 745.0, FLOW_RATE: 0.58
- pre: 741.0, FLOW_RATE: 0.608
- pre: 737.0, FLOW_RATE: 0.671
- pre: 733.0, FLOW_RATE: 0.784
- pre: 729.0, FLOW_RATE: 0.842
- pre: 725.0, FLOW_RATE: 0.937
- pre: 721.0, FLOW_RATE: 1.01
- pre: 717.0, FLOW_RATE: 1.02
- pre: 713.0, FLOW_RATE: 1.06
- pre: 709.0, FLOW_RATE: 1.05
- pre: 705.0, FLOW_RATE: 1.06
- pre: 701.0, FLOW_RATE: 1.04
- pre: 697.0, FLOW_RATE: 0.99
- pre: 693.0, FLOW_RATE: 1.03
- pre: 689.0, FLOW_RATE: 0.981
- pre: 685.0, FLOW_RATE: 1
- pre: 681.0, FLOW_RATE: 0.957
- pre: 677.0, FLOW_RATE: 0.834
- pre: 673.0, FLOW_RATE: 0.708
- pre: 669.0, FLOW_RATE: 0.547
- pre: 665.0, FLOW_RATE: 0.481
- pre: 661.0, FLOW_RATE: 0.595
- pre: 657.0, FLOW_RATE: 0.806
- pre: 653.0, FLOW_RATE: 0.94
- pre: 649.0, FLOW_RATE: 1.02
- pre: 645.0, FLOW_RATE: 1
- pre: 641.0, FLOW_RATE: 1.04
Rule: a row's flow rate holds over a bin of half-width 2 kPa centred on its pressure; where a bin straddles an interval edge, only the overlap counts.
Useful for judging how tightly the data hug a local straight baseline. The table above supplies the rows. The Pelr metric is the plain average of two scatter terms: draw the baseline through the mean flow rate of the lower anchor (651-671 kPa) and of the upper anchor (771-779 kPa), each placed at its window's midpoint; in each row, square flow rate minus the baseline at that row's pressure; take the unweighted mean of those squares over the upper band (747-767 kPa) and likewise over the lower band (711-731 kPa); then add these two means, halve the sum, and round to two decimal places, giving 0.03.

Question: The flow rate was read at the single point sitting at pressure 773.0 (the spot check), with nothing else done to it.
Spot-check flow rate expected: 1.08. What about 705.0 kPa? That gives 1.06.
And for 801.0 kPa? 1.15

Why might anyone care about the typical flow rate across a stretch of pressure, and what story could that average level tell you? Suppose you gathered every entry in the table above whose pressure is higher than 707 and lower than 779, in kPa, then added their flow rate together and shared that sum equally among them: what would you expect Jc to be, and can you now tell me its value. 0.89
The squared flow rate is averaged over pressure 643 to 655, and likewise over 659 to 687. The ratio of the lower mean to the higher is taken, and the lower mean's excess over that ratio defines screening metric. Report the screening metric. -0.73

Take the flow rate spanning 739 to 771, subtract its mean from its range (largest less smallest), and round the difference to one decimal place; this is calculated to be -0.3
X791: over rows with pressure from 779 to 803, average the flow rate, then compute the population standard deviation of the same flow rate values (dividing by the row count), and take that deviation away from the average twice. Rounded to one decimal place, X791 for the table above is 1.1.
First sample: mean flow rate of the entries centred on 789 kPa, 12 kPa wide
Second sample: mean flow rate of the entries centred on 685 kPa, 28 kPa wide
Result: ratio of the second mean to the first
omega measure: 0.83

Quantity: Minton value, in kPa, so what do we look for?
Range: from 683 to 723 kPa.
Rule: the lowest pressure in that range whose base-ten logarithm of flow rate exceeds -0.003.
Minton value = 685.0 kPa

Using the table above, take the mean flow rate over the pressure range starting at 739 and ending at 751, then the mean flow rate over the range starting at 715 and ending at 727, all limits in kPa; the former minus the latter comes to -0.38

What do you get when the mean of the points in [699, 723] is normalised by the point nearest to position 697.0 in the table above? 1.05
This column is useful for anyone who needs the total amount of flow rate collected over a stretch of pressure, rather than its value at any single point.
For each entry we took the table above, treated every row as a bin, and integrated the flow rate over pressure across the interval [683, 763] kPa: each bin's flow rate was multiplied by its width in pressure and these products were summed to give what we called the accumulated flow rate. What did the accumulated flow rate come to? 71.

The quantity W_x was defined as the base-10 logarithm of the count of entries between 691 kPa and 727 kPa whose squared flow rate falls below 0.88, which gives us 0.0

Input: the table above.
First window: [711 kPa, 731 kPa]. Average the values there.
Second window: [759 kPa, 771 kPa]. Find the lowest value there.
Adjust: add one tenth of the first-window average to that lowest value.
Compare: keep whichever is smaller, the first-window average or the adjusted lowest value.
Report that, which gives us 0.97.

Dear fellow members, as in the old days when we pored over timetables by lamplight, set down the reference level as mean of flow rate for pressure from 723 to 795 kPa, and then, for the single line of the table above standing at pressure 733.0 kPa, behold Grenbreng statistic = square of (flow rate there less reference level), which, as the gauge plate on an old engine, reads 0.015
